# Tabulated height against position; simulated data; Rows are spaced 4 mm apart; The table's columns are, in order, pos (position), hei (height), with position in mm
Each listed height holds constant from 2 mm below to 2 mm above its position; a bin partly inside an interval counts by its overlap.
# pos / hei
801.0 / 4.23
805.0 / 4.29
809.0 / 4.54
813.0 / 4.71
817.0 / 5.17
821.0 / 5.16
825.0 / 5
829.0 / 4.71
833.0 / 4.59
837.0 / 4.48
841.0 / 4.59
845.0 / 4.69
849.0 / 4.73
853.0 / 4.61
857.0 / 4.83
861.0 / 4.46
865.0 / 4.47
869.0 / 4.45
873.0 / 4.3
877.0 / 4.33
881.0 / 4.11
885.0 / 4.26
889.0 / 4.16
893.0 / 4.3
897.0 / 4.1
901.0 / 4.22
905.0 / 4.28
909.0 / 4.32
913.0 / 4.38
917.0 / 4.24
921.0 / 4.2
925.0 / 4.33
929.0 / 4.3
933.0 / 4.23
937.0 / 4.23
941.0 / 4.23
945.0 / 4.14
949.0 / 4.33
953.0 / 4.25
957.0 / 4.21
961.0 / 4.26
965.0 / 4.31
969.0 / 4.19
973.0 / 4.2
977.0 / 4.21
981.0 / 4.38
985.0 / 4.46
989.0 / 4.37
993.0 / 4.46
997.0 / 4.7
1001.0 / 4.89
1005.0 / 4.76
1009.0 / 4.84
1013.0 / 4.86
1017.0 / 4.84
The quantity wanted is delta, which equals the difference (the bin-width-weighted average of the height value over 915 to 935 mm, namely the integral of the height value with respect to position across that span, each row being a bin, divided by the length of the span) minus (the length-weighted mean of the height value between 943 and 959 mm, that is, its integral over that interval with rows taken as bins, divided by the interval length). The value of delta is 0.0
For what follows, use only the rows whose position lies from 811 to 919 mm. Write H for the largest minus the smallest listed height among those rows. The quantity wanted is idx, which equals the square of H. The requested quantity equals 1.1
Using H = 1.1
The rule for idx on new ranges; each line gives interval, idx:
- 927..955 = 0.0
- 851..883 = 0.5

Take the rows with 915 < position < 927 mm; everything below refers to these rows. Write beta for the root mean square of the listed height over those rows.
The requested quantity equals 4.26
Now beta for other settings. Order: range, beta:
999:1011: 4.83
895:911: 4.23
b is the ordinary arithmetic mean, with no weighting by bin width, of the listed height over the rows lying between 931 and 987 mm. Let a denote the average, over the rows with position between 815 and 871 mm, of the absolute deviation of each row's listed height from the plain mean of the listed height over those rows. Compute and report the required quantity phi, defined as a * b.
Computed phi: 0.82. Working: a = 0.191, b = 4.26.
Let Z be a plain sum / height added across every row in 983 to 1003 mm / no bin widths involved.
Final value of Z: 22.9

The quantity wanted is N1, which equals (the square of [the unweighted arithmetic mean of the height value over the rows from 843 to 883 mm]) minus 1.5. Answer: 18.7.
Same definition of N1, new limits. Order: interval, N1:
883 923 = 16.5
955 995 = 17.0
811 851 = 21.4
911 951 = 16.7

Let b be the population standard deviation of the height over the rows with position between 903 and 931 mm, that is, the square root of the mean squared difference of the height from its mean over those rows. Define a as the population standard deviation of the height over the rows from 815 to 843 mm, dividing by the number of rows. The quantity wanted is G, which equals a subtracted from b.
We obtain -0.21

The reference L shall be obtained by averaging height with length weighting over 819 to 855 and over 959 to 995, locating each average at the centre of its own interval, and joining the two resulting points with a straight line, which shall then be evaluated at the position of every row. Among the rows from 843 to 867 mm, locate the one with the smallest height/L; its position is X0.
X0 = 861.0 mm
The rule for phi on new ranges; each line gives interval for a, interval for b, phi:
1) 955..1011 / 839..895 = 0.91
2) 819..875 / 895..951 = 0.75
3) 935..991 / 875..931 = 0.31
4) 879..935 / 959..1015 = 0.29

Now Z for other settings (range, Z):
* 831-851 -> 23.1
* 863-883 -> 21.7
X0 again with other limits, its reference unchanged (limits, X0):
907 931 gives 921.0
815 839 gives 837.0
